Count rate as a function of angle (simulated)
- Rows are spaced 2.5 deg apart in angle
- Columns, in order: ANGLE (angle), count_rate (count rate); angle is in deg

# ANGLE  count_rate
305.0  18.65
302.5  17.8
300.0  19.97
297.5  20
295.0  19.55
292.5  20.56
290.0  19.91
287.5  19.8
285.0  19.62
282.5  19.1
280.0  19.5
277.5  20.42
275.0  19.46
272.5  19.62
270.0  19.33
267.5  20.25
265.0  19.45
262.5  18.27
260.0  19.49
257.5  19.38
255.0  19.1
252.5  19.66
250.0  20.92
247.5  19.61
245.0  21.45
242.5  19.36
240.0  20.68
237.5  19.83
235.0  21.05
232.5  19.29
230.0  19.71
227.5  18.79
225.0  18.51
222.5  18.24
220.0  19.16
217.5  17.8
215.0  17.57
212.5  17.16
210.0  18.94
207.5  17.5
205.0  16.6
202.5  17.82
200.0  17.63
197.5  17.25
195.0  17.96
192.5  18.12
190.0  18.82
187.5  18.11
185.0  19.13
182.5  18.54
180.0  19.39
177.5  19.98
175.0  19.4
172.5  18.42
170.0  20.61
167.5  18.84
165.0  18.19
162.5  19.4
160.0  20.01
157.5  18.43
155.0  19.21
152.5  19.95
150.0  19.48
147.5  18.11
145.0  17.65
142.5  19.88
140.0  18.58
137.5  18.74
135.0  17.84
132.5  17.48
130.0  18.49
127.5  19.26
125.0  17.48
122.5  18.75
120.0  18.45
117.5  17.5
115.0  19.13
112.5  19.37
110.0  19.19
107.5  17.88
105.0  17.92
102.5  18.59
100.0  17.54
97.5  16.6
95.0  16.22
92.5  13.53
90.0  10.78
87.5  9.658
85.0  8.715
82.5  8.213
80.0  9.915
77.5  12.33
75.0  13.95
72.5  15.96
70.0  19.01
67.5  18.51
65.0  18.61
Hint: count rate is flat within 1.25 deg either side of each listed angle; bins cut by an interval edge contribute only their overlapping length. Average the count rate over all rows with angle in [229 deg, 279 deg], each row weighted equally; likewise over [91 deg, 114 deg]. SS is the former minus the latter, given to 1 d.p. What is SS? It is 2.4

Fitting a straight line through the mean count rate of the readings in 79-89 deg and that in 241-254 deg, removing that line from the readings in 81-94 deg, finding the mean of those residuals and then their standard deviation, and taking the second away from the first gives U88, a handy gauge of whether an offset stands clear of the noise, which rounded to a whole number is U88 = -1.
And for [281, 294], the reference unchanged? -3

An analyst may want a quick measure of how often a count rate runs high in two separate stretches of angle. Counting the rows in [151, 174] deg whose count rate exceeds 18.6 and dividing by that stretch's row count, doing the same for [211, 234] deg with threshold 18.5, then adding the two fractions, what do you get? 1.22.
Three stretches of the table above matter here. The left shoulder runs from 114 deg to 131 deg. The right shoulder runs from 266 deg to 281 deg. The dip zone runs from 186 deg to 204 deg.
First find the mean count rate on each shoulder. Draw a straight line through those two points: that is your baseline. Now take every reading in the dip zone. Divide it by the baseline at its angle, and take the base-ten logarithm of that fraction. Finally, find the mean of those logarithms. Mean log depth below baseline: -0.026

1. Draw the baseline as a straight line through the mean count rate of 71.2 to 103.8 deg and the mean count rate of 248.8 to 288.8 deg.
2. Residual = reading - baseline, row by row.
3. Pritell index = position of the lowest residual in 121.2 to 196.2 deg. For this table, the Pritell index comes 195.0 deg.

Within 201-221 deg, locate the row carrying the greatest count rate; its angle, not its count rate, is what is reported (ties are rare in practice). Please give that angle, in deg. 220.0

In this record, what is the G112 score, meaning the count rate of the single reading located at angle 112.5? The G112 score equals 19.37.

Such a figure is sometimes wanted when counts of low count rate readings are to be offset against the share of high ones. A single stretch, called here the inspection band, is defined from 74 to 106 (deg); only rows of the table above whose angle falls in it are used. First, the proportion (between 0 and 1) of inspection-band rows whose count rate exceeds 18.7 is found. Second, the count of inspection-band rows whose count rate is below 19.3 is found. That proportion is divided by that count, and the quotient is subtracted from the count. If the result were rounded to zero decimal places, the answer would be 13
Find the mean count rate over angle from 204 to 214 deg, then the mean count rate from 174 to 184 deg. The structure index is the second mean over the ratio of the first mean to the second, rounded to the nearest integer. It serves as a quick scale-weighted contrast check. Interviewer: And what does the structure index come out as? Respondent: 21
